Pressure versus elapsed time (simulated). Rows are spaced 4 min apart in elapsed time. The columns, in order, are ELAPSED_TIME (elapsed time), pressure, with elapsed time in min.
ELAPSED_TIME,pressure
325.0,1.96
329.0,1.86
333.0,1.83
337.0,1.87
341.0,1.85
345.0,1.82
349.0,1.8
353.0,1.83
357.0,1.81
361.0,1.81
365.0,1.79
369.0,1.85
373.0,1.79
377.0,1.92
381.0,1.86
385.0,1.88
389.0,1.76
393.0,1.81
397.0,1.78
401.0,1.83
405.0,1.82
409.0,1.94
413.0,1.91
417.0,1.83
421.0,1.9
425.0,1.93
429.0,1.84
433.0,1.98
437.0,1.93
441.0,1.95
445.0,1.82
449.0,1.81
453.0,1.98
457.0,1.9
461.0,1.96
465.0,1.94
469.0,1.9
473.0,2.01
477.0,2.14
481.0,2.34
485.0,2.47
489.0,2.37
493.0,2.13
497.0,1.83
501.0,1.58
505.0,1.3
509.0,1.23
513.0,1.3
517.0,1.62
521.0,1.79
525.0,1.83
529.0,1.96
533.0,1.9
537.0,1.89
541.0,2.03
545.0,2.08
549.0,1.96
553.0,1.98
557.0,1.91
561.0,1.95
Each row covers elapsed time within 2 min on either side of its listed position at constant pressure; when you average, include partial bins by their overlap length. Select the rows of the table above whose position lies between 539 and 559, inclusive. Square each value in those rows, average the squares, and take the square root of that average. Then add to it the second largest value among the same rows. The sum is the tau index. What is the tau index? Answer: 4.02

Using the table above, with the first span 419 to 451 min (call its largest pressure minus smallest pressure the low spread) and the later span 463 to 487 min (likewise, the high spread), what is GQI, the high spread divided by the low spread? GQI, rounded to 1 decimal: 3.4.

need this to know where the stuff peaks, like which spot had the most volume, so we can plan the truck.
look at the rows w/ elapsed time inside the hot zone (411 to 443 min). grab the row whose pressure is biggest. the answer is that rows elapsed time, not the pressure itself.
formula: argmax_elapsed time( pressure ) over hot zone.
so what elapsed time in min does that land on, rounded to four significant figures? 433.0 min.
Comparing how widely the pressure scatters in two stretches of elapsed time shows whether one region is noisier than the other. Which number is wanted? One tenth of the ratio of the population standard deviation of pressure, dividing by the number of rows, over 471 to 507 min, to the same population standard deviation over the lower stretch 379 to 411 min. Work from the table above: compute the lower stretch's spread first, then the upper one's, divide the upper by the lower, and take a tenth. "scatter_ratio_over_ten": 0.68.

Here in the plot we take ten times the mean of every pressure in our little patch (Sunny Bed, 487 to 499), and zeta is 21.1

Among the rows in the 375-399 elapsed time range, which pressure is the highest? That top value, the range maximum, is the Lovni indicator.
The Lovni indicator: 1.92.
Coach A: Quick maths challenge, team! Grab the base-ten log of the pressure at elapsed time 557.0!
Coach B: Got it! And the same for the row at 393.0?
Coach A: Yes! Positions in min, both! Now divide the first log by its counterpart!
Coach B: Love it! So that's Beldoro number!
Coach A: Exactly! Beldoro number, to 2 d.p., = 1.09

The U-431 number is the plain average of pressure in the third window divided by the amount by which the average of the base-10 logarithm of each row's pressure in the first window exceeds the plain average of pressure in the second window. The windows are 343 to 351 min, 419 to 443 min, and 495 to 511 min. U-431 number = -0.9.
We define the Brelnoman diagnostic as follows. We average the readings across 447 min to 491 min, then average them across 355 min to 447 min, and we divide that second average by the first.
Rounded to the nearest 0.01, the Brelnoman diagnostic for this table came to 0.90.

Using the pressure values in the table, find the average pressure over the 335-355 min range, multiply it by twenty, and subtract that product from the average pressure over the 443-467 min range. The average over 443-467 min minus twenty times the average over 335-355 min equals -34.8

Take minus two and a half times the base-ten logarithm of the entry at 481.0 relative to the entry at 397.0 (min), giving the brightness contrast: -0.30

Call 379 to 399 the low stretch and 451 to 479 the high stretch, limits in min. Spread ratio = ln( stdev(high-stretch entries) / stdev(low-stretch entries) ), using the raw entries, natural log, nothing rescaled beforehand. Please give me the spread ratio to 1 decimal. 0.5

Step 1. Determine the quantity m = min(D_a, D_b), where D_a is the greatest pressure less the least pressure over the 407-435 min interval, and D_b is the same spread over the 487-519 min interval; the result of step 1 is 0.15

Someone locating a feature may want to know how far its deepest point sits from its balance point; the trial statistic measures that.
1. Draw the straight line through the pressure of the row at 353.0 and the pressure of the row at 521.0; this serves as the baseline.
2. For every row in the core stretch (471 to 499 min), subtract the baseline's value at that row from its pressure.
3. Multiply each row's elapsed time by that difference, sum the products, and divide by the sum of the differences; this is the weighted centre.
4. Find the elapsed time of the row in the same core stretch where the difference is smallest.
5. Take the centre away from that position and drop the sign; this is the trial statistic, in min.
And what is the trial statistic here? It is 12.7 min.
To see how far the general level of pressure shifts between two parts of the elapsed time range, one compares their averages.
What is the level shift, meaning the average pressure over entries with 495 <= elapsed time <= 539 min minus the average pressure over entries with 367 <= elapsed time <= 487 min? -0.27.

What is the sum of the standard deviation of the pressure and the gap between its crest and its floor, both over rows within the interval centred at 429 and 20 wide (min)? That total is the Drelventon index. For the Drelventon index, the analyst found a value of 0.19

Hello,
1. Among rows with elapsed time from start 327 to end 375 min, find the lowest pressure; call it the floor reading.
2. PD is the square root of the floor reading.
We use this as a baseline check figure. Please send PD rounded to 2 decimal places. 1.34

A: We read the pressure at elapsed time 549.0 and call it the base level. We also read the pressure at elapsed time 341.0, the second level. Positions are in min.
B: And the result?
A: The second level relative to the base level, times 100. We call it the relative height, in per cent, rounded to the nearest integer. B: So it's 94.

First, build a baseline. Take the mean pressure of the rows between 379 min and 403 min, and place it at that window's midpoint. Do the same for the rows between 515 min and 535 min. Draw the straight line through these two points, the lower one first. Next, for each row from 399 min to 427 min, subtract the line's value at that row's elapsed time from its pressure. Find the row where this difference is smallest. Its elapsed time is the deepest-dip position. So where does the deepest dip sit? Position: 405.0 min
